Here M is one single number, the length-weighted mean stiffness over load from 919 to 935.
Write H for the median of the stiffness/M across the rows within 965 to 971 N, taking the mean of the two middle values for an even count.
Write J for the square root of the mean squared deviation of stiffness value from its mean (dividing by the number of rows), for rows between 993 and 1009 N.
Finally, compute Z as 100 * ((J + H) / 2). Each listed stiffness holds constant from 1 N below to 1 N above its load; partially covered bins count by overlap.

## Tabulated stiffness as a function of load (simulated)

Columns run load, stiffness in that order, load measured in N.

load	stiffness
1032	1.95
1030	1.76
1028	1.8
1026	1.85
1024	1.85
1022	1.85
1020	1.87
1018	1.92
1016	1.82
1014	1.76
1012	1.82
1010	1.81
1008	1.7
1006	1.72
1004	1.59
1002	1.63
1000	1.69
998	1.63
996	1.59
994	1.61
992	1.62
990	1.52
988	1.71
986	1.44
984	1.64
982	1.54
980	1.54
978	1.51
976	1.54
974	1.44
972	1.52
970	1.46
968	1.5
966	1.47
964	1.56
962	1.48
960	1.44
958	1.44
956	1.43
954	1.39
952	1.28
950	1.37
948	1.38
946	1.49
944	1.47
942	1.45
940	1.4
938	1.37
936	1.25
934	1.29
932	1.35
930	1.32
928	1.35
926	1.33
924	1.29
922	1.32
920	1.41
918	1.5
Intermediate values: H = 1.10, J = 0.048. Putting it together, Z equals 57.6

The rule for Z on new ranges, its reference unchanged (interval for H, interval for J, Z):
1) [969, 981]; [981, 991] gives 61.6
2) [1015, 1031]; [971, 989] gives 73.5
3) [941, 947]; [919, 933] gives 56.9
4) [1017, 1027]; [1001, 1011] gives 73.2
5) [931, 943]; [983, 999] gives 54.9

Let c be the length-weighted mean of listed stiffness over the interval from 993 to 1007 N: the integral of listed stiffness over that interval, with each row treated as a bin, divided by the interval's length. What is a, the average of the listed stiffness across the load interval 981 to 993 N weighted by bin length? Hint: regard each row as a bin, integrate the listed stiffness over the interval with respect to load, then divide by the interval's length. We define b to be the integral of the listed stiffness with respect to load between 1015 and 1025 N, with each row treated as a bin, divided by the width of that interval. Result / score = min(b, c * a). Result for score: 1.86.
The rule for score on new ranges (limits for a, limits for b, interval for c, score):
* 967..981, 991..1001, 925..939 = 1.63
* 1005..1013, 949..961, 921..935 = 1.39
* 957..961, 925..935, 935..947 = 1.33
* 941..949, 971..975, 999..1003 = 1.48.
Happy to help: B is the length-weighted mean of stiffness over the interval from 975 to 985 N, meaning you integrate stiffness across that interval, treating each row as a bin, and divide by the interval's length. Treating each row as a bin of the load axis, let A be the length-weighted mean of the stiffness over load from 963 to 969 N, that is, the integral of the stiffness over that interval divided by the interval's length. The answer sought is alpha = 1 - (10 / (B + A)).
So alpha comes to -2.3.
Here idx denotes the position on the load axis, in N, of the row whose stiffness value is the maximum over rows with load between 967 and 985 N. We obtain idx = 984 N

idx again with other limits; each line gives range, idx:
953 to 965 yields 964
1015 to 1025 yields 1018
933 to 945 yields 944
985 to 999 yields 988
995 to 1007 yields 1006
